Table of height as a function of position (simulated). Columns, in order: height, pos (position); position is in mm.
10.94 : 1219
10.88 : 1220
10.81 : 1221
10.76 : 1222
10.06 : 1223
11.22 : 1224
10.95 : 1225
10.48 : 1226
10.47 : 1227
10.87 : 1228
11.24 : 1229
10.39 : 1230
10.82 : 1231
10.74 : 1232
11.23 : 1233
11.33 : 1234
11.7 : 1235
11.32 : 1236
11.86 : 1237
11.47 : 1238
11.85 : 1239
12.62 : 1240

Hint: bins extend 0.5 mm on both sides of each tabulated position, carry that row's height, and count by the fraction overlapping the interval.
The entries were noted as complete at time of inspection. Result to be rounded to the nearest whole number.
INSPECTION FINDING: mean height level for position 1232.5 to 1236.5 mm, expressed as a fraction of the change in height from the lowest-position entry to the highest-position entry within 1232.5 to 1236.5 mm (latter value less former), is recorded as 127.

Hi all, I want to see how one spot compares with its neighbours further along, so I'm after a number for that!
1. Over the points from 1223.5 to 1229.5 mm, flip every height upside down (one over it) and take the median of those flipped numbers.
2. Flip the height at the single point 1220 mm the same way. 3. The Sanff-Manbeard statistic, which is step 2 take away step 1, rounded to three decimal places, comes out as 0.000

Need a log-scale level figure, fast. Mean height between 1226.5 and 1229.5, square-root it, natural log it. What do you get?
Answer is 1.19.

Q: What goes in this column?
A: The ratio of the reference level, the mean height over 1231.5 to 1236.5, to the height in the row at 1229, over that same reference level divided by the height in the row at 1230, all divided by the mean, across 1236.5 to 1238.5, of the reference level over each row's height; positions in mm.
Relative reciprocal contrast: 0.957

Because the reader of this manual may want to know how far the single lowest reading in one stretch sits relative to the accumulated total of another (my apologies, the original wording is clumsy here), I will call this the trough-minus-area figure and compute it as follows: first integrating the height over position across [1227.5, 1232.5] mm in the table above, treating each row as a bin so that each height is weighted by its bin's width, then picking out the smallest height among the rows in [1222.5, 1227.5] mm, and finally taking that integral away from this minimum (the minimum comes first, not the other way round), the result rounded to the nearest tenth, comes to -44.0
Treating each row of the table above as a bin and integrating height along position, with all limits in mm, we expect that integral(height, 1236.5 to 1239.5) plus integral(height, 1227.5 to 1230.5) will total 67.7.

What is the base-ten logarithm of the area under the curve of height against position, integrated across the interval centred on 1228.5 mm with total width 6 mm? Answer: 1.81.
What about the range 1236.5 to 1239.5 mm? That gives 1.55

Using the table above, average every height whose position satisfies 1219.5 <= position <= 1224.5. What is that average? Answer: 10.7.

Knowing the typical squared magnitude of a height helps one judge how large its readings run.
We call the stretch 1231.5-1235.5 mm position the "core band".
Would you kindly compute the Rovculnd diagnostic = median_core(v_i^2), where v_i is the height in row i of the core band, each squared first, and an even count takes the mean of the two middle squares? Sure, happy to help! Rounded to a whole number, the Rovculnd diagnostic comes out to 127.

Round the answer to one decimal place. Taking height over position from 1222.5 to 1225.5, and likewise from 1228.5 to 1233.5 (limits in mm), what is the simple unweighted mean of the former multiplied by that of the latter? 116.9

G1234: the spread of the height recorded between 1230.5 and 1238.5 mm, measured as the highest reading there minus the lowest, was 1.1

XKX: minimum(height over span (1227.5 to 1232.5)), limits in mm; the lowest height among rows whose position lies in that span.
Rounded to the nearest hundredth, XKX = 10.39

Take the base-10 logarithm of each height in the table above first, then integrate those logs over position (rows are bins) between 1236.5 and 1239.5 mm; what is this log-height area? 3.207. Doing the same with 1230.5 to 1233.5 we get 3.116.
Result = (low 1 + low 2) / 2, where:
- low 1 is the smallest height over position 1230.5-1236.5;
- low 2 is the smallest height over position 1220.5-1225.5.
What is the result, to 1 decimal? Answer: 10.4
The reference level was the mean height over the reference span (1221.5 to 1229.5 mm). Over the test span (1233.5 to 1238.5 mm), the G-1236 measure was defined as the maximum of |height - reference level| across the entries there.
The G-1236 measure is 1.10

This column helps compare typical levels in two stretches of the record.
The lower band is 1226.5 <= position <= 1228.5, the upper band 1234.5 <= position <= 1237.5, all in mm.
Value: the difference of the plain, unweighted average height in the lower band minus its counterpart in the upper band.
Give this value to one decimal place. -1.0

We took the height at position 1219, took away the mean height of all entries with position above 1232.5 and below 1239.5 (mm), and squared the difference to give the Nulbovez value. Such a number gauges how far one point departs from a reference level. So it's 0.36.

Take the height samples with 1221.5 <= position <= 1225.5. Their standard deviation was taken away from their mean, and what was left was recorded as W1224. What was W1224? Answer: 10.3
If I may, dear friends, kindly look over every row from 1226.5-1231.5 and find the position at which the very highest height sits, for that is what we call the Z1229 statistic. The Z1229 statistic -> 1229 mm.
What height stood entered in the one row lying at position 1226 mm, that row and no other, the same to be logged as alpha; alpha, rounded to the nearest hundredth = 10.48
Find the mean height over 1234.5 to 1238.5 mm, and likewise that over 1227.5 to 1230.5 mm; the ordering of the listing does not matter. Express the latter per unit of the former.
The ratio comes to 0.93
